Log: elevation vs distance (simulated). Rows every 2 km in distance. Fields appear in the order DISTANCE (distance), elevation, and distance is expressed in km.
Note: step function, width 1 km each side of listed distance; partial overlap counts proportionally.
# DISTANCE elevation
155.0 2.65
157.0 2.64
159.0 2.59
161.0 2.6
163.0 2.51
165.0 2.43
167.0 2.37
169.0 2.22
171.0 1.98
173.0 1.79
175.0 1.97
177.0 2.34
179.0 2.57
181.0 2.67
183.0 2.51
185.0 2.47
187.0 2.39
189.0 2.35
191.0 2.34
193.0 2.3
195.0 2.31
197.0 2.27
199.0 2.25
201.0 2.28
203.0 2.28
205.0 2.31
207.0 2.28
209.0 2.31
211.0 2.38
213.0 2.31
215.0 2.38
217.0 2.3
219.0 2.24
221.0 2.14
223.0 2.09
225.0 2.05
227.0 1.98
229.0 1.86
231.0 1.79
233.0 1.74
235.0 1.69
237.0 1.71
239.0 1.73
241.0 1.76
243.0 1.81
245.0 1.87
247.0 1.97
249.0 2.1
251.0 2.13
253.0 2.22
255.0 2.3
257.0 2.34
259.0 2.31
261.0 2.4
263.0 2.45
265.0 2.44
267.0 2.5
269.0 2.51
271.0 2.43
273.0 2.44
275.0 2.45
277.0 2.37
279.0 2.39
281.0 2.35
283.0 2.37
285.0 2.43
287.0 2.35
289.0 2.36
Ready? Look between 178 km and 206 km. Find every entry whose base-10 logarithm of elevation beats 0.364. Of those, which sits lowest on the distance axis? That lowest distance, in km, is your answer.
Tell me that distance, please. 179.0 km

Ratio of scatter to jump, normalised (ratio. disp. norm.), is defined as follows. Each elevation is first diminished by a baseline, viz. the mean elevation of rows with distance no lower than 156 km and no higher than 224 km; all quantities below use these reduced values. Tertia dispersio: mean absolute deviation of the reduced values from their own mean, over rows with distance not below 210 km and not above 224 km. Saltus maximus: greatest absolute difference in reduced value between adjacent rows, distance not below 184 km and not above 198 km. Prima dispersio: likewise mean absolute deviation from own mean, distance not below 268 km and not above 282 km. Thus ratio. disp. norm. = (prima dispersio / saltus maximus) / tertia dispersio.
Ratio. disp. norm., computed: 5.9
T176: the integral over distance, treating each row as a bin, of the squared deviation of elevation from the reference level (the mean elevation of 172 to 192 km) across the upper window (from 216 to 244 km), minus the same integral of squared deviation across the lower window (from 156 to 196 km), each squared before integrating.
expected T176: 4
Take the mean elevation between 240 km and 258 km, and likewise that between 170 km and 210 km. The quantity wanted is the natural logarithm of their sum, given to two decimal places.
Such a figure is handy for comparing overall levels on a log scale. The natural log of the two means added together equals 1.47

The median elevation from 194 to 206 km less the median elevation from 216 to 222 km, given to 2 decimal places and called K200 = 0.04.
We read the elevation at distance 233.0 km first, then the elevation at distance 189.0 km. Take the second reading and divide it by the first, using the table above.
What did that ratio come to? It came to 1.35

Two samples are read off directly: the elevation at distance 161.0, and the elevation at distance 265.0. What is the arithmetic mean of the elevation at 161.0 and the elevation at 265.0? 2.52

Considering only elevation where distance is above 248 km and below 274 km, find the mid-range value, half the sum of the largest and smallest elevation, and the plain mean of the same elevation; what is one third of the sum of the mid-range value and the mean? 1.55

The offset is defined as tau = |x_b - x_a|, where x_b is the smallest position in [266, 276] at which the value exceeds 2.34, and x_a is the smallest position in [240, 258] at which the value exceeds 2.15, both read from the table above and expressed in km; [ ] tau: 14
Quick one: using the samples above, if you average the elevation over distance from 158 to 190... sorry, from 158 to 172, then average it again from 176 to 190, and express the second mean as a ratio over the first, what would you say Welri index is 1.04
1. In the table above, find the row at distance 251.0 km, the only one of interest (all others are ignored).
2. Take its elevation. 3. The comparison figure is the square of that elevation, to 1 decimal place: 4.5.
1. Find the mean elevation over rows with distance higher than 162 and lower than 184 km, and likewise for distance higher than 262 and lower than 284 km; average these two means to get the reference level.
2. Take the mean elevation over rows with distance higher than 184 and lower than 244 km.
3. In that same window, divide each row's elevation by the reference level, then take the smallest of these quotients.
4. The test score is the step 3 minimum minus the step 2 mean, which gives -1.42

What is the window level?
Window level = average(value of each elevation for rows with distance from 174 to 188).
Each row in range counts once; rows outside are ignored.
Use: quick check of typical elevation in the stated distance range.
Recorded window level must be 2.42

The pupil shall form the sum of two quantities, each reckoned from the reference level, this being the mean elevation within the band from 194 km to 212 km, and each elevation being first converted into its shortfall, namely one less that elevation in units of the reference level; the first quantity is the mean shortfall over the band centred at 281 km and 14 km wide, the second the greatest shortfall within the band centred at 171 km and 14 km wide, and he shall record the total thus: 0.18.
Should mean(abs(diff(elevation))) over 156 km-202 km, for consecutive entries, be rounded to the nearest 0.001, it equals 0.101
